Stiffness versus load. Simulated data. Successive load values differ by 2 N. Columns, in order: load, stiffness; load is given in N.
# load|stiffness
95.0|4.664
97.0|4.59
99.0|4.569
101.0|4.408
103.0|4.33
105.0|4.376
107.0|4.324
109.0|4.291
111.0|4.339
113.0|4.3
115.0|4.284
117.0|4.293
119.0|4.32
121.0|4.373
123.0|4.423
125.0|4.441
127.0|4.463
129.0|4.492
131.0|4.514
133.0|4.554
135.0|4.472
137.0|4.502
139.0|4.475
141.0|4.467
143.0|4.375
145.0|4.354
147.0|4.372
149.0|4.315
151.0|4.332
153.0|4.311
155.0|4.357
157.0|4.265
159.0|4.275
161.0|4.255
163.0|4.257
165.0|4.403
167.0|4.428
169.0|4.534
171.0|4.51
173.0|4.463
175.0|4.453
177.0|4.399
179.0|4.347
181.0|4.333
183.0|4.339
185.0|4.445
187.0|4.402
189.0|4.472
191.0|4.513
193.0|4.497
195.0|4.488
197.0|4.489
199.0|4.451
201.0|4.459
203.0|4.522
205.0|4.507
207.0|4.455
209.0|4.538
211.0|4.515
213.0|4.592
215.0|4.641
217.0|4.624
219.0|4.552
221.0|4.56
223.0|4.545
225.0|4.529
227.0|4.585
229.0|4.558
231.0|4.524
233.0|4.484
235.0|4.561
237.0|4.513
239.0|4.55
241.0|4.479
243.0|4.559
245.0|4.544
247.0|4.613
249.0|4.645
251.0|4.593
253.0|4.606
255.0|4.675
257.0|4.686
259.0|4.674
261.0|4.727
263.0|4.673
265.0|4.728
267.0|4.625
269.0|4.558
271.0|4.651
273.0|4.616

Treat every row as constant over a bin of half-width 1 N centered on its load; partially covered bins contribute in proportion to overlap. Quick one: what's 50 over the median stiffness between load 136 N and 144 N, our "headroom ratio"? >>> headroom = 11.18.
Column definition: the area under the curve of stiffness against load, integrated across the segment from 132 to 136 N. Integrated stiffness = 18.1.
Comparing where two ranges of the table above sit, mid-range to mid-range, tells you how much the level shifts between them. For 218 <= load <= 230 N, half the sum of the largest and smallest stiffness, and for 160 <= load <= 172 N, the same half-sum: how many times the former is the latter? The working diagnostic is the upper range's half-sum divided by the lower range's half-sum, 1.037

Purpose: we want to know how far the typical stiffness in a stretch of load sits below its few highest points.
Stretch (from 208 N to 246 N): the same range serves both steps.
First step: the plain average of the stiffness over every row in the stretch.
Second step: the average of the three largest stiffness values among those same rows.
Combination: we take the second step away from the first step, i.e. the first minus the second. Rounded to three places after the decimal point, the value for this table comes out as -0.069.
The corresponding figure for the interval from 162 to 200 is -0.086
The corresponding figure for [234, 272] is -0.100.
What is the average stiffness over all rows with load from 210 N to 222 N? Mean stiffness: 4.58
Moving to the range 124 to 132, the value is 4.48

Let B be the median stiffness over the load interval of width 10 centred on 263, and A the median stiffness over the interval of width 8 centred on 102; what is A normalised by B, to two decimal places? 0.94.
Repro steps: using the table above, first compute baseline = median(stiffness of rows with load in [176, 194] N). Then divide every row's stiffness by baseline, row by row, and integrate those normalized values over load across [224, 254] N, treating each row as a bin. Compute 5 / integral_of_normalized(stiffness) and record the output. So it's 0.1610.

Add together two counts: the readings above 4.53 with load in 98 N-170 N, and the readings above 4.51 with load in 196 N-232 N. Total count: 16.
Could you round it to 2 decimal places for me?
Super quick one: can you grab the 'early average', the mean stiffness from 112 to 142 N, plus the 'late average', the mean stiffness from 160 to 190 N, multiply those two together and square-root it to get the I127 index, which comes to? 4.41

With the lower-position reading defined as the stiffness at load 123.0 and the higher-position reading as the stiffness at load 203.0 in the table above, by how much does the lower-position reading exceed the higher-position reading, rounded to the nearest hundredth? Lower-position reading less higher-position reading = -0.10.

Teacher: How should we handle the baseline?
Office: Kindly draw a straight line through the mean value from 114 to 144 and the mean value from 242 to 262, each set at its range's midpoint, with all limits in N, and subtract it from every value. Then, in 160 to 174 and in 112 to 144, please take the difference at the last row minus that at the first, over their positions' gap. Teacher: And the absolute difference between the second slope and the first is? 0.015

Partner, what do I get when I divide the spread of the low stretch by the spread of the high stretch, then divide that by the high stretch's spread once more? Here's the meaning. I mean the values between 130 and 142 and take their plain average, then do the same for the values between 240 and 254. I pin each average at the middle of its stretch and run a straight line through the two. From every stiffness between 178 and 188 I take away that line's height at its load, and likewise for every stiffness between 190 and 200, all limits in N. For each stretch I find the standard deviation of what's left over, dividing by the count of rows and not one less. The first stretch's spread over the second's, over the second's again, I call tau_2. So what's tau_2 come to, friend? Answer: 85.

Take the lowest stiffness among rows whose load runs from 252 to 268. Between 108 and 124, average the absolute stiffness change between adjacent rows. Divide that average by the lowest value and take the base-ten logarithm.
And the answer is -2.12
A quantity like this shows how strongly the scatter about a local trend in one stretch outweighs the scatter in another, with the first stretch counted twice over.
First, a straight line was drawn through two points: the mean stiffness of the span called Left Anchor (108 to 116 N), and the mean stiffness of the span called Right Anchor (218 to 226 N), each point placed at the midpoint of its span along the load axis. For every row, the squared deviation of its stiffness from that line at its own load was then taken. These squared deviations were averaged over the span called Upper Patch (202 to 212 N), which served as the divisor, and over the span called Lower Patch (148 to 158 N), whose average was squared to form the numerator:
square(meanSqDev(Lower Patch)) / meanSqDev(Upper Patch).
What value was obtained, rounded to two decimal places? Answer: 0.06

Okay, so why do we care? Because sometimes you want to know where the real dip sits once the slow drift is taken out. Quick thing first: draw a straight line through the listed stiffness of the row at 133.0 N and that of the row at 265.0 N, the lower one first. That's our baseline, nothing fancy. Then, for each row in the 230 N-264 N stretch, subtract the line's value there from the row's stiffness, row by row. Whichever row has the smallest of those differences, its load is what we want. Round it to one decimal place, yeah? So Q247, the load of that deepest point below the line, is 241.0 N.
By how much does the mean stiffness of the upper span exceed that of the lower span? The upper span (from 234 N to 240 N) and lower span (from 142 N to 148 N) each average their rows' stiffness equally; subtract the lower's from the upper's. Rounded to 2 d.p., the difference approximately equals 0.17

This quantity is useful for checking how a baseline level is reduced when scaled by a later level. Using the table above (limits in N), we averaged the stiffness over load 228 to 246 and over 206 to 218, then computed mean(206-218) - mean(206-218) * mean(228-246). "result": -16.1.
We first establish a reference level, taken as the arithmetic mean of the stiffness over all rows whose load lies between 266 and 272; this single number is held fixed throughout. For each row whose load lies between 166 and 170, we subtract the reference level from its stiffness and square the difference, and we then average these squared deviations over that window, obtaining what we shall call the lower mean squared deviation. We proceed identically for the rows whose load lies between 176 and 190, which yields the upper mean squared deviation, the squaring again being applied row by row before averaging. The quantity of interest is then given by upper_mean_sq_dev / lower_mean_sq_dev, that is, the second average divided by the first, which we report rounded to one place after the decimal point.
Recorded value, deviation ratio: 2.6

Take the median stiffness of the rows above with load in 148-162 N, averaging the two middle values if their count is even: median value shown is 4.31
